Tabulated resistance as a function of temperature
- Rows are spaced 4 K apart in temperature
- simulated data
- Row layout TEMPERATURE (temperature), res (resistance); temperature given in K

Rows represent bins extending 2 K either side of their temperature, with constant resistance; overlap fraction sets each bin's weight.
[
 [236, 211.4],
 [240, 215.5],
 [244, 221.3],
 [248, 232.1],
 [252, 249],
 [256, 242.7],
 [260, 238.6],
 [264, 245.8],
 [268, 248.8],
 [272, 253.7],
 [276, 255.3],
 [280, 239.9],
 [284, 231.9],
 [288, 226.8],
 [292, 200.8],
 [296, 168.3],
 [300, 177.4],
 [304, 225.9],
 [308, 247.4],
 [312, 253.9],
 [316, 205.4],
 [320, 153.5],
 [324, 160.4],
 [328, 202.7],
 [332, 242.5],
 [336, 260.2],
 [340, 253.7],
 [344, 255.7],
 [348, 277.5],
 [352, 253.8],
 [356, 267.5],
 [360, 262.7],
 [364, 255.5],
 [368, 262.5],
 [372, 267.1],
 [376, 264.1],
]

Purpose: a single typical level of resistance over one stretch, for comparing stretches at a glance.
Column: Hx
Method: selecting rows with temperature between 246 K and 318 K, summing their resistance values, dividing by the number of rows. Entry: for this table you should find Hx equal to 230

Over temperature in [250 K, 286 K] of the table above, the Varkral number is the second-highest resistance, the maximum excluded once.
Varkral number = 253.7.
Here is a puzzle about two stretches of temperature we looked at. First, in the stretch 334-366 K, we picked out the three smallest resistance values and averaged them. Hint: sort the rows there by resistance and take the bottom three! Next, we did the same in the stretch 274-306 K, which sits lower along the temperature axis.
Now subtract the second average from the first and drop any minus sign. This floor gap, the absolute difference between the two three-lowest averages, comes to 72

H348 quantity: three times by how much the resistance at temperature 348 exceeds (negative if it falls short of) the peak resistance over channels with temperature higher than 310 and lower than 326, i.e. 71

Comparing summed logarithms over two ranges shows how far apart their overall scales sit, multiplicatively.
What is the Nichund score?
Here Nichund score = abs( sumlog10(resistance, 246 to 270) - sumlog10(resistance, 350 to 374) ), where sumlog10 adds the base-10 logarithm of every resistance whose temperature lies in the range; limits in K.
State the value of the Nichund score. 0.2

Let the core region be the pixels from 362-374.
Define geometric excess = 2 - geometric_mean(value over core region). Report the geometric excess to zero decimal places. -260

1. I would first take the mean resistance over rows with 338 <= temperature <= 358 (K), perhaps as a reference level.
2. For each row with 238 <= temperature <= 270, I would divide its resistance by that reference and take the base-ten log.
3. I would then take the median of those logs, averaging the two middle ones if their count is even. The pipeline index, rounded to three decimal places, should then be -0.036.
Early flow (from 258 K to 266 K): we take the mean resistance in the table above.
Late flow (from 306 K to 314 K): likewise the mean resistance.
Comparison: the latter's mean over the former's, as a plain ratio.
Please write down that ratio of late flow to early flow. 1.03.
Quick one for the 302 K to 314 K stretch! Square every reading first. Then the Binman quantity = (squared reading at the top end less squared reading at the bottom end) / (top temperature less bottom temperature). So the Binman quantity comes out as 1679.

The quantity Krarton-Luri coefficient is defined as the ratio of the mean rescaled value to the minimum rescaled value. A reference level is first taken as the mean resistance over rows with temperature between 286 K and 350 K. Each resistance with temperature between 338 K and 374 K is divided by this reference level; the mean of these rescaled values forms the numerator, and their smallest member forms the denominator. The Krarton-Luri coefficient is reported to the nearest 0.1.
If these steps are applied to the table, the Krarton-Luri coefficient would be 1.0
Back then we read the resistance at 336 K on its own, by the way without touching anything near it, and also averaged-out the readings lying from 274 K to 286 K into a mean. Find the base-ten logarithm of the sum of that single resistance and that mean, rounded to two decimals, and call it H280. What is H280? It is 2.70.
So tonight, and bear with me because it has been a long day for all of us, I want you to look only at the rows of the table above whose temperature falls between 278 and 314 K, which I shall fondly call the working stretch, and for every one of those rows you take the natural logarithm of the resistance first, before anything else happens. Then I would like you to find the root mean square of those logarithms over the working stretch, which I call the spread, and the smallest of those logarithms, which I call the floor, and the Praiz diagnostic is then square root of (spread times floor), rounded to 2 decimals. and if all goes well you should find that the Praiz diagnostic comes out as 5.25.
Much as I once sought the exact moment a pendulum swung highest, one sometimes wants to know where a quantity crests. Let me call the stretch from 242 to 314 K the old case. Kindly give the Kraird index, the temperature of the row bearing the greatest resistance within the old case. 276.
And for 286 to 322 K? 312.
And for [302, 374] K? 348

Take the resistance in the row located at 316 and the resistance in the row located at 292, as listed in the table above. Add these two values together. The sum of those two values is 406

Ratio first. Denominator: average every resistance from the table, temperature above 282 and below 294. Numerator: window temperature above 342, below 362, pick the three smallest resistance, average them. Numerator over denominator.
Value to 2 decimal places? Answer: 1.17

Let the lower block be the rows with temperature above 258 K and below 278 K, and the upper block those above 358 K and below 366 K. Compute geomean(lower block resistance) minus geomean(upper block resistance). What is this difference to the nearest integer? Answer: -11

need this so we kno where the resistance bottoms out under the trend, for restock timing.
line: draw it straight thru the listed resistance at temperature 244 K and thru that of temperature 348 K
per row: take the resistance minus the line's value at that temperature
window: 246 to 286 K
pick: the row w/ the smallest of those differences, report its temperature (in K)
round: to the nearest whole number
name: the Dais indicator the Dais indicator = 284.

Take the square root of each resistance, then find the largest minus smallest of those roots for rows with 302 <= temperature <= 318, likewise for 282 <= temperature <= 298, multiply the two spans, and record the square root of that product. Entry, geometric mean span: 1.9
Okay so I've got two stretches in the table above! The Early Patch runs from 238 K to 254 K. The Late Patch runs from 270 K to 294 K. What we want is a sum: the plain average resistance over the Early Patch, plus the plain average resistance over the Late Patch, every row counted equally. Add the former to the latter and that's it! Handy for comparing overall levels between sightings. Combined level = 464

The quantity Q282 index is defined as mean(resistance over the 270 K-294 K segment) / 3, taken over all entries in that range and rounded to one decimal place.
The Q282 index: 78.2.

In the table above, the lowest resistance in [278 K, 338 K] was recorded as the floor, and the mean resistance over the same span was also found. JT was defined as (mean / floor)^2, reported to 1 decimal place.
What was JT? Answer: 1.9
